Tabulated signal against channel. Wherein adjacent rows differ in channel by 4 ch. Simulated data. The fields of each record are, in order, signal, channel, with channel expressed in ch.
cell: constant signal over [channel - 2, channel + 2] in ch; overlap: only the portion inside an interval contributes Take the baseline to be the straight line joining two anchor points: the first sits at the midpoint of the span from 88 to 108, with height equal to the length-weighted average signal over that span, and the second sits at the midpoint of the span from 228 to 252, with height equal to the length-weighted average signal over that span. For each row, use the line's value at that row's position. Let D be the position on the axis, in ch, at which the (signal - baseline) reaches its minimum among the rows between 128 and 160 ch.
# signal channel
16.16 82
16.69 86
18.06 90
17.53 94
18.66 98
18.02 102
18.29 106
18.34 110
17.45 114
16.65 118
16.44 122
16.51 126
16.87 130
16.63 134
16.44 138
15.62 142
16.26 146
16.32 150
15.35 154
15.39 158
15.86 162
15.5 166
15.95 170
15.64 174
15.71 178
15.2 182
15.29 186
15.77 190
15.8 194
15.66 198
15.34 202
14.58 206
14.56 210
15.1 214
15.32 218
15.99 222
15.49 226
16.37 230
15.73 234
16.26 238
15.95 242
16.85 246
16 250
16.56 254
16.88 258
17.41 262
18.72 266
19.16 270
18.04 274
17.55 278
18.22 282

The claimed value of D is 154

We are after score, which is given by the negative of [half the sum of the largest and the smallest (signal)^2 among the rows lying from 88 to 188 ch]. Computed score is -290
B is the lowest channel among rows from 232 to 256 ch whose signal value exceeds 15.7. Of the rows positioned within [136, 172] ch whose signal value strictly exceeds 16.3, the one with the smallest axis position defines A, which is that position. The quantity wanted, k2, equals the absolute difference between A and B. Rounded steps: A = 138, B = 234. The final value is 96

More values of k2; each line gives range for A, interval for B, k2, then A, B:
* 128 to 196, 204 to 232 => 92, 130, 222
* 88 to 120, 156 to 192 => 72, 90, 162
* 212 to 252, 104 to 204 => 124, 230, 106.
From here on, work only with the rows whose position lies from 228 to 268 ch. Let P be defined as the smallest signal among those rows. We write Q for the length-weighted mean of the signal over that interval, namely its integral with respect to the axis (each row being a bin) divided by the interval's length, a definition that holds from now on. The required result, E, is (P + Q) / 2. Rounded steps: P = 15.73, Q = 16.7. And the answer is 16.2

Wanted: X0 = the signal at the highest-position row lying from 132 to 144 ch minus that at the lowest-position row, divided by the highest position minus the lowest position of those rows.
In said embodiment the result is -0.126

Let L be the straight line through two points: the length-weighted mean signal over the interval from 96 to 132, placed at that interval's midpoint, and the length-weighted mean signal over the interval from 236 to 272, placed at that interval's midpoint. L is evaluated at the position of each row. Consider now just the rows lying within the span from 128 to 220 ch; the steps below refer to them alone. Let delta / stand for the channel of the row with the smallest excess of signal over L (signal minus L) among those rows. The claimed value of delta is 210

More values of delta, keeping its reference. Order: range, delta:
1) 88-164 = 154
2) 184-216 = 210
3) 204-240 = 210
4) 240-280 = 242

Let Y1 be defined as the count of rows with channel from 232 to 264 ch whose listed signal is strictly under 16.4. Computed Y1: 4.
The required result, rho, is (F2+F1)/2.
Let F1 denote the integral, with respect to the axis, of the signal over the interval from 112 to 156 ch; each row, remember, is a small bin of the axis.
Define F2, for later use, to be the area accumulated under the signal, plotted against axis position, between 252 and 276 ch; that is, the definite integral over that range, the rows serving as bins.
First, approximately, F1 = 722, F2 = 427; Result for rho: 575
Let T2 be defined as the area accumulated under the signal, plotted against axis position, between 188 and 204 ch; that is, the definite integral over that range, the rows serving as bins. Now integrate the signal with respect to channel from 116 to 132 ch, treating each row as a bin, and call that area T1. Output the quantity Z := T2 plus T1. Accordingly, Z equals 516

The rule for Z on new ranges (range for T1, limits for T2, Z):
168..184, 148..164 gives 502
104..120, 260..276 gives 576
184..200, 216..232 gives 503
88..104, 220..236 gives 543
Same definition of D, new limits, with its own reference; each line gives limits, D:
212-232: 214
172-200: 182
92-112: 94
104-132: 122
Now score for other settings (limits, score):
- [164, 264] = -258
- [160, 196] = -243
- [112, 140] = -287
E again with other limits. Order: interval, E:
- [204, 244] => 15.0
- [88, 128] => 17.0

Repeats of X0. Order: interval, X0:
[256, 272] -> 0.190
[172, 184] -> -0.055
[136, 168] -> -0.034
